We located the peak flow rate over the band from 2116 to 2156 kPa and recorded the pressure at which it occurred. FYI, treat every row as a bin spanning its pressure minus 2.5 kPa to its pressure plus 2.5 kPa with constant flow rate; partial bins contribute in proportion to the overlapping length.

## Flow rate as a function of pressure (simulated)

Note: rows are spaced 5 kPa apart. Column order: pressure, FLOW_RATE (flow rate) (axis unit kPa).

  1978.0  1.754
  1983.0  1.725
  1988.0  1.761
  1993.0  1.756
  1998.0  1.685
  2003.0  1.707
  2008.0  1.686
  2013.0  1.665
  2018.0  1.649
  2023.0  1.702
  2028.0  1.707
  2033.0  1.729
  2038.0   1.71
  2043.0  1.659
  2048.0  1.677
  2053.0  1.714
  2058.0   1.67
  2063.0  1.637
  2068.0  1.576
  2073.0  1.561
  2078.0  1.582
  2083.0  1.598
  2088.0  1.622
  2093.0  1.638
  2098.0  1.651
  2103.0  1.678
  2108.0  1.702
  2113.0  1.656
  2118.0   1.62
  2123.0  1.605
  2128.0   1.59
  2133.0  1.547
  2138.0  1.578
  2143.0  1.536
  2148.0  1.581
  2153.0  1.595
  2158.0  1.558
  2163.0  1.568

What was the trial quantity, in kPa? 2118.0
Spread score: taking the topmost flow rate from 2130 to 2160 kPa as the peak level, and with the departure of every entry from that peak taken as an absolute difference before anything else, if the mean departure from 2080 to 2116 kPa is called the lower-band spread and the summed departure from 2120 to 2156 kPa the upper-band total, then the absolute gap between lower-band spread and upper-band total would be 0.10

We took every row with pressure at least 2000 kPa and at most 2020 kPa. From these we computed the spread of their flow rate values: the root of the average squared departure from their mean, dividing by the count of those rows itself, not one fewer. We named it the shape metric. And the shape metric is 0.0218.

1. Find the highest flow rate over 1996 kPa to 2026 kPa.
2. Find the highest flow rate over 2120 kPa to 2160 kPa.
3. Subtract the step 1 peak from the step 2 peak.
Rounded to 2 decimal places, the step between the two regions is -0.10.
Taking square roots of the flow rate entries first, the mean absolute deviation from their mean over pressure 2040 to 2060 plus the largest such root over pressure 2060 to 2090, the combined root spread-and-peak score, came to 1.29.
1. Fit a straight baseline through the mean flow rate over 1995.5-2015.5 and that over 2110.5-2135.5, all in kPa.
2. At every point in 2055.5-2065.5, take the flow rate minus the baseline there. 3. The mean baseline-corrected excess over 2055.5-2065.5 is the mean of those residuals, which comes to 0.01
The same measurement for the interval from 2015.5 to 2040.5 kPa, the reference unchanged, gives 0.03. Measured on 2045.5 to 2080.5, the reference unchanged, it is -0.01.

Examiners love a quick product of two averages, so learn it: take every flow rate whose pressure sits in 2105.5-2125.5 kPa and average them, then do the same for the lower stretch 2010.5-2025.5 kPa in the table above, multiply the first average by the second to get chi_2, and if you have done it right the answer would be 2.75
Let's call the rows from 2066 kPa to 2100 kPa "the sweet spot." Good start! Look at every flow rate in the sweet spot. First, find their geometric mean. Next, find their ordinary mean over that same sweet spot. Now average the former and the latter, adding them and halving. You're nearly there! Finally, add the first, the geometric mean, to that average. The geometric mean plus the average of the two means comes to 3.21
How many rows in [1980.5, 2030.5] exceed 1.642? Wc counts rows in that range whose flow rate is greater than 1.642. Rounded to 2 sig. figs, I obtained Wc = 10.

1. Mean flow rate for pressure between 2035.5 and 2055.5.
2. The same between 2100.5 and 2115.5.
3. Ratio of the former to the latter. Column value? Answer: 1.01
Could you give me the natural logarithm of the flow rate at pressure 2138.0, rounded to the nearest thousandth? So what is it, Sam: 0.456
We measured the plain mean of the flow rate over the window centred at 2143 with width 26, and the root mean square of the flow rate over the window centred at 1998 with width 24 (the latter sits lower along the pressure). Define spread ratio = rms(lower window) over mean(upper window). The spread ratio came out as 1.10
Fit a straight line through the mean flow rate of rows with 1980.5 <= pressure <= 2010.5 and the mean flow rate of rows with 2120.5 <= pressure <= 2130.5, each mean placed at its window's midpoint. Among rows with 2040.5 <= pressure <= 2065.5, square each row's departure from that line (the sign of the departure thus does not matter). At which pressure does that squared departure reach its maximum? 2053.0 kPa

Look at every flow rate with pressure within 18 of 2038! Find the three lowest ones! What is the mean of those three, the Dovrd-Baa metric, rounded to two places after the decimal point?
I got 1.68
